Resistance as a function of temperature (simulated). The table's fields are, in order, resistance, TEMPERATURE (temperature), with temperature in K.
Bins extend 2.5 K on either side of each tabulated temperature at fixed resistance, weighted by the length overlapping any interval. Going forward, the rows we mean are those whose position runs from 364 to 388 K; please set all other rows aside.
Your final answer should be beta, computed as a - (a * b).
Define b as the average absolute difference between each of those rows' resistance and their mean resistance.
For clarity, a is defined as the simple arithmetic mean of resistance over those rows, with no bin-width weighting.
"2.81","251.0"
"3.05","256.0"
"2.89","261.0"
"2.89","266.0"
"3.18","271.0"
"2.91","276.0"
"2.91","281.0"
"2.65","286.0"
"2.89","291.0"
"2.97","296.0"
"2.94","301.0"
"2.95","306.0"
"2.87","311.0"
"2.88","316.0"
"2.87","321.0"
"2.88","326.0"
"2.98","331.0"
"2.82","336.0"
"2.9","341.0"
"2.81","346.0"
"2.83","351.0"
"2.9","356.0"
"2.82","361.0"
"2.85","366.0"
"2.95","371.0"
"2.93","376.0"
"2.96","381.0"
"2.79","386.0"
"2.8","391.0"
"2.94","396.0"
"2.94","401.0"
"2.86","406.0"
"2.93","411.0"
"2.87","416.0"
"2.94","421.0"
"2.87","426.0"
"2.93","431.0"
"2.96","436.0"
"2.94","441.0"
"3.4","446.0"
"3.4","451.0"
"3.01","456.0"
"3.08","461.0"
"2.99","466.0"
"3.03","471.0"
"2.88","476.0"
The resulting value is 2.72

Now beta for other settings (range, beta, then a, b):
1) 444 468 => 2.61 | 3.18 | 0.18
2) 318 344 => 2.77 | 2.89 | 0.04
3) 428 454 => 2.44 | 3.13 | 0.22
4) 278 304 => 2.62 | 2.87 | 0.09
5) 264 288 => 2.59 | 2.91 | 0.11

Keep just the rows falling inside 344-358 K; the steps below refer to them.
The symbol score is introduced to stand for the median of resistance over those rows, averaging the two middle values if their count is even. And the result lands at 2.83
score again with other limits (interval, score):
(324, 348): 2.88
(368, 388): 2.94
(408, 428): 2.90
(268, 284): 2.91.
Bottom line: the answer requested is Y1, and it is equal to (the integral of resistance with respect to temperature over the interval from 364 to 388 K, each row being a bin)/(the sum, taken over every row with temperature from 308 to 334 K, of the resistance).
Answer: 4.81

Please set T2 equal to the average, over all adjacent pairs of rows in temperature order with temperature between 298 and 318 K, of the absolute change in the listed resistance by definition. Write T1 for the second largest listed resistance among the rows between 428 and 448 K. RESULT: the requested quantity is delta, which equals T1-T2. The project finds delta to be 2.93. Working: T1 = 2.96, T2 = 0.033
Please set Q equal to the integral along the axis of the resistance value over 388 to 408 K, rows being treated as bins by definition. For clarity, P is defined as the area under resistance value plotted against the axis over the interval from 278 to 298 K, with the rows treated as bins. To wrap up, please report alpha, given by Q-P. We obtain 1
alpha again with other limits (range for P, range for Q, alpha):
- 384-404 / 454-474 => 3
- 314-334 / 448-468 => 5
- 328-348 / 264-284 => 2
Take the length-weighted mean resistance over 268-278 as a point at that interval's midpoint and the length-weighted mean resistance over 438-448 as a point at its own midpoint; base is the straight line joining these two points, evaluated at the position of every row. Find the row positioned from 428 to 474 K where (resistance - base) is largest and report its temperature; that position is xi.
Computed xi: 446.0 K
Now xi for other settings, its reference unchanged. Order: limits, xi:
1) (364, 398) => 381.0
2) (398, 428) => 401.0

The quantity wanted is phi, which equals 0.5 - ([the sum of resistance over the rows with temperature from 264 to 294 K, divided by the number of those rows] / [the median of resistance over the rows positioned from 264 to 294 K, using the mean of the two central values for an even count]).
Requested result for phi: -0.502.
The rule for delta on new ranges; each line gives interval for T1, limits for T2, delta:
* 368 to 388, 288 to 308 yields 2.91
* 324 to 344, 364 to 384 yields 2.85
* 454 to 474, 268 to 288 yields 2.85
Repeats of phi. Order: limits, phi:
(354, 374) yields -0.502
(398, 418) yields -0.500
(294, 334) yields -0.503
